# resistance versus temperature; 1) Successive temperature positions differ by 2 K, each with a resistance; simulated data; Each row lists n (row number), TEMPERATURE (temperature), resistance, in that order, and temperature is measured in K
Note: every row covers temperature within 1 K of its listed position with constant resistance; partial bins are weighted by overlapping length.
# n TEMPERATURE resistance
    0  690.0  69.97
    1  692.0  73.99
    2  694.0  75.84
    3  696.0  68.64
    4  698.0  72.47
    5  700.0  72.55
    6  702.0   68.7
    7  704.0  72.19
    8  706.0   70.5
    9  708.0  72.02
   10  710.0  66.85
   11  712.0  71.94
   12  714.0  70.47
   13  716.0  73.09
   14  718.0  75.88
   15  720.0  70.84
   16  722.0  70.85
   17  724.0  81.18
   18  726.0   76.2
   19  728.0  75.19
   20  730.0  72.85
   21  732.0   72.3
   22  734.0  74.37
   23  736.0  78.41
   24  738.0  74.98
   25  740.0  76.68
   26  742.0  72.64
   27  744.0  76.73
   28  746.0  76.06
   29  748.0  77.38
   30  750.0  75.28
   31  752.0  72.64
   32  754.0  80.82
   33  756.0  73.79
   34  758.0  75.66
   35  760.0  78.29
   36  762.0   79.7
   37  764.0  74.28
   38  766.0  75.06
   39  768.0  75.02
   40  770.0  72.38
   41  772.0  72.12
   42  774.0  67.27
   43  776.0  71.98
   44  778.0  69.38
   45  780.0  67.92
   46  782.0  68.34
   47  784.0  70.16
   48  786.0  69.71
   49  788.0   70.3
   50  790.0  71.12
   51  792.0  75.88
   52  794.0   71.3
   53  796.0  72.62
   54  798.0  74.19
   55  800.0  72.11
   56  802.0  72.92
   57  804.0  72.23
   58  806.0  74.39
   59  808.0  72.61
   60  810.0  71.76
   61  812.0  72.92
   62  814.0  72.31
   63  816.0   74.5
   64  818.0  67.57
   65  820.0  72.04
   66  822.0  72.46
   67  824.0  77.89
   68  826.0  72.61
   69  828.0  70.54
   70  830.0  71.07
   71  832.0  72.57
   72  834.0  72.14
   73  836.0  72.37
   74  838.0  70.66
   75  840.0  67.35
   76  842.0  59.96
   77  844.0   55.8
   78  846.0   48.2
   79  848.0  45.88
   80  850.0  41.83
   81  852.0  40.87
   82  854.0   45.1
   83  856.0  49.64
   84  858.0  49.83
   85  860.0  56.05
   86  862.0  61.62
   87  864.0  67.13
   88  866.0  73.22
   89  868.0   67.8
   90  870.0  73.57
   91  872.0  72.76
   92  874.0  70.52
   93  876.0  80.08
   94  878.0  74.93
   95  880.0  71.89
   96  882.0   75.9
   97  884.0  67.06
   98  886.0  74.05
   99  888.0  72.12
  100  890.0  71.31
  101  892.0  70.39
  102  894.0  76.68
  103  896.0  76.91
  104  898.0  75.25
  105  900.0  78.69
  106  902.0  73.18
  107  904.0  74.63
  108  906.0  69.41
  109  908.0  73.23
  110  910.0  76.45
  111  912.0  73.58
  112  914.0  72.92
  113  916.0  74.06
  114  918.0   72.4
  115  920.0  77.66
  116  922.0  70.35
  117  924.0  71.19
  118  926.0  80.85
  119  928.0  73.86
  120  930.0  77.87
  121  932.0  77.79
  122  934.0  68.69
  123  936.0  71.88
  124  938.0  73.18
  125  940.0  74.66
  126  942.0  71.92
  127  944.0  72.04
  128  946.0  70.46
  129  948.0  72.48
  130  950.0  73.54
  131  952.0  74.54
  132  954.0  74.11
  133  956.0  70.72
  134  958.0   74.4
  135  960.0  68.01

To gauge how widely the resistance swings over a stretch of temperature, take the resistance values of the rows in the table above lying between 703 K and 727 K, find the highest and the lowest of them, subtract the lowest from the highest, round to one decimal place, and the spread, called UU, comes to 14.3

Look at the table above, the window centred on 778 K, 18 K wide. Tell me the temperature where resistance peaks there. 770.0 K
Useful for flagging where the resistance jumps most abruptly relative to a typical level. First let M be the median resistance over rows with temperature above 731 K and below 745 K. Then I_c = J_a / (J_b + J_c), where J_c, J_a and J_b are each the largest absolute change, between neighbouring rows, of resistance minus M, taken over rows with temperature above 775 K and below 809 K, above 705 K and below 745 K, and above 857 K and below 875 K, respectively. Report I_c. 0.94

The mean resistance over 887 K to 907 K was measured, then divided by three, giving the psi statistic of 24.6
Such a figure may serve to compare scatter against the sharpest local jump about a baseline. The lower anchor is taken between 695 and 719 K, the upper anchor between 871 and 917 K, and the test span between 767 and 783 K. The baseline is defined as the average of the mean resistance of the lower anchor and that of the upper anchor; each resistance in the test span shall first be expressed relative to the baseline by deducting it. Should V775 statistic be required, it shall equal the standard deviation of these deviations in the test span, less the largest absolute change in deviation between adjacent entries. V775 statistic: -2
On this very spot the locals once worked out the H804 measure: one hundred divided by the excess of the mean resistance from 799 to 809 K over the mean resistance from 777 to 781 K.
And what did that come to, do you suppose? 24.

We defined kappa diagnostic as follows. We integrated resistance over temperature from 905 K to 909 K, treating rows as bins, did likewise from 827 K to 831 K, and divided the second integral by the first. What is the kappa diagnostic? 1.0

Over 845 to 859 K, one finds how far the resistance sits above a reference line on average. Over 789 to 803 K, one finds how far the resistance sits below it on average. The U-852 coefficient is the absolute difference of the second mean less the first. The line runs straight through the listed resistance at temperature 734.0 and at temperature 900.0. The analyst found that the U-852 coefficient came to 35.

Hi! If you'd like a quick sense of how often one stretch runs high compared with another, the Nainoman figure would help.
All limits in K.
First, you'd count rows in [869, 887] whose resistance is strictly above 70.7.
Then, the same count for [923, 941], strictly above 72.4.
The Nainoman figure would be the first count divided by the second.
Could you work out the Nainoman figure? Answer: 1.2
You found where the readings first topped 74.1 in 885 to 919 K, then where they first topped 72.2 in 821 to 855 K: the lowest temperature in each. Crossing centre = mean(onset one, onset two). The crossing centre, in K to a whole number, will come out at 858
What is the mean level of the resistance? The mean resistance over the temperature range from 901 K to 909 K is 73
